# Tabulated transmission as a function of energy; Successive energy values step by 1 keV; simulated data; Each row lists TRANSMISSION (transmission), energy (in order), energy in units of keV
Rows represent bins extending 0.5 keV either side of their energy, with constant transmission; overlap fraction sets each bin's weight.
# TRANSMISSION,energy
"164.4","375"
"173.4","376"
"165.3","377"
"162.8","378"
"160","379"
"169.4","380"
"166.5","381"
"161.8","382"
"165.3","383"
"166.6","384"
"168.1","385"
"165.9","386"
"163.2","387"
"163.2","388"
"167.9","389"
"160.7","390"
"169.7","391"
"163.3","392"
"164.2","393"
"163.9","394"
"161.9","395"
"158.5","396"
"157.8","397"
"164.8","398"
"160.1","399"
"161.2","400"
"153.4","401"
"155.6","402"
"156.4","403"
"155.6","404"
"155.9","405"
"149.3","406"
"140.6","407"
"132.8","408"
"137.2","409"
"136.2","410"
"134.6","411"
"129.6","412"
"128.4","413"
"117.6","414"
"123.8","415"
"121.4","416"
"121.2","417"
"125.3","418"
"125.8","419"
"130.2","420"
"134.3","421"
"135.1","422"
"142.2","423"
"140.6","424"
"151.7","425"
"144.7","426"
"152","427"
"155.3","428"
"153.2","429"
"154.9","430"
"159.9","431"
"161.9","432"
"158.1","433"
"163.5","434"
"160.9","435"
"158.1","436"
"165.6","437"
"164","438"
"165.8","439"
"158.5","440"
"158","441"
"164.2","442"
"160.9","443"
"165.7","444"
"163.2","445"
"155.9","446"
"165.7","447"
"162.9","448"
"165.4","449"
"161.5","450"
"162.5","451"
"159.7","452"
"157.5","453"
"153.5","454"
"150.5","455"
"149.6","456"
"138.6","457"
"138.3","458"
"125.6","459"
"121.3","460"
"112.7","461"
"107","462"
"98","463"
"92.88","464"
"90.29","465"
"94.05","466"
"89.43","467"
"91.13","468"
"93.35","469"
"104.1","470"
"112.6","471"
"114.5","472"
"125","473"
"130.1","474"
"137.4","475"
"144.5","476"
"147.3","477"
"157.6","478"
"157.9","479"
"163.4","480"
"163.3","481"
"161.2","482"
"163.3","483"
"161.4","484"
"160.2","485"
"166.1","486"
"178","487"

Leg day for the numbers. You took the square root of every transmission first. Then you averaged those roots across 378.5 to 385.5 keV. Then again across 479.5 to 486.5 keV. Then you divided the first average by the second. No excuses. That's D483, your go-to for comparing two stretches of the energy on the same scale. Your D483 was 1.01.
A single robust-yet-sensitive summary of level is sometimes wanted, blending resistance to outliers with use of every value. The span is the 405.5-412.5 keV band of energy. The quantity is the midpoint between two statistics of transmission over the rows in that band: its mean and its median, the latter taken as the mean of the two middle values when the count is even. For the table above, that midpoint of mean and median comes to 137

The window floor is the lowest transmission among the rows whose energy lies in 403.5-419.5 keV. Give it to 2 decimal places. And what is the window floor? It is 117.60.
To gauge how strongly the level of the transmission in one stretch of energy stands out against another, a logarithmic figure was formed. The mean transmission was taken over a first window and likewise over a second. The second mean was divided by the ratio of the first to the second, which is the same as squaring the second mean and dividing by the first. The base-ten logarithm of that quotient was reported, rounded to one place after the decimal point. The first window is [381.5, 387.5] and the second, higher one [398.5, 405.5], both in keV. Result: 2.2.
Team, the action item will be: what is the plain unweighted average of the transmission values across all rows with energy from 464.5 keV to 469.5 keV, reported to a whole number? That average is 92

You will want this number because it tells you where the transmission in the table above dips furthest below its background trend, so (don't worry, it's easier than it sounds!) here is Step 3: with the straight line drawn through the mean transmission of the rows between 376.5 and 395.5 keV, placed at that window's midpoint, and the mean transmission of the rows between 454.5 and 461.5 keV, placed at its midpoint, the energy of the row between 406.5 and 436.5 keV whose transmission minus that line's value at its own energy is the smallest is 414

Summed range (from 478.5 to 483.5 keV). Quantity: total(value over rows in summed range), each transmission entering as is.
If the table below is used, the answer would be 809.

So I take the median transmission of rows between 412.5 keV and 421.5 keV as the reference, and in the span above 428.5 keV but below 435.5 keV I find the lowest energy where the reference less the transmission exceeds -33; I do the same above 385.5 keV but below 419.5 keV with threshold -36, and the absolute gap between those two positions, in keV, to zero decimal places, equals 39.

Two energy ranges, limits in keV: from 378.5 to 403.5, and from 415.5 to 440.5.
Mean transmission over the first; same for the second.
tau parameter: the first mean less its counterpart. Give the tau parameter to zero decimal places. 15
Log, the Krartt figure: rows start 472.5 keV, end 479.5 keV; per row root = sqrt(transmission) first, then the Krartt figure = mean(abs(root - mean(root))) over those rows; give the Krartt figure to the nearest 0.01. 0.43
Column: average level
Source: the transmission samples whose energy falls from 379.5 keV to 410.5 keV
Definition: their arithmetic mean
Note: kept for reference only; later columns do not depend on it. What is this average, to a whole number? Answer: 159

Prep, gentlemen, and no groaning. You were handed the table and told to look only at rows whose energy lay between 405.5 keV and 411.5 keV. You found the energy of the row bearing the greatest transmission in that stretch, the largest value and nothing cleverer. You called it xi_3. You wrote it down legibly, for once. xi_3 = 406 keV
